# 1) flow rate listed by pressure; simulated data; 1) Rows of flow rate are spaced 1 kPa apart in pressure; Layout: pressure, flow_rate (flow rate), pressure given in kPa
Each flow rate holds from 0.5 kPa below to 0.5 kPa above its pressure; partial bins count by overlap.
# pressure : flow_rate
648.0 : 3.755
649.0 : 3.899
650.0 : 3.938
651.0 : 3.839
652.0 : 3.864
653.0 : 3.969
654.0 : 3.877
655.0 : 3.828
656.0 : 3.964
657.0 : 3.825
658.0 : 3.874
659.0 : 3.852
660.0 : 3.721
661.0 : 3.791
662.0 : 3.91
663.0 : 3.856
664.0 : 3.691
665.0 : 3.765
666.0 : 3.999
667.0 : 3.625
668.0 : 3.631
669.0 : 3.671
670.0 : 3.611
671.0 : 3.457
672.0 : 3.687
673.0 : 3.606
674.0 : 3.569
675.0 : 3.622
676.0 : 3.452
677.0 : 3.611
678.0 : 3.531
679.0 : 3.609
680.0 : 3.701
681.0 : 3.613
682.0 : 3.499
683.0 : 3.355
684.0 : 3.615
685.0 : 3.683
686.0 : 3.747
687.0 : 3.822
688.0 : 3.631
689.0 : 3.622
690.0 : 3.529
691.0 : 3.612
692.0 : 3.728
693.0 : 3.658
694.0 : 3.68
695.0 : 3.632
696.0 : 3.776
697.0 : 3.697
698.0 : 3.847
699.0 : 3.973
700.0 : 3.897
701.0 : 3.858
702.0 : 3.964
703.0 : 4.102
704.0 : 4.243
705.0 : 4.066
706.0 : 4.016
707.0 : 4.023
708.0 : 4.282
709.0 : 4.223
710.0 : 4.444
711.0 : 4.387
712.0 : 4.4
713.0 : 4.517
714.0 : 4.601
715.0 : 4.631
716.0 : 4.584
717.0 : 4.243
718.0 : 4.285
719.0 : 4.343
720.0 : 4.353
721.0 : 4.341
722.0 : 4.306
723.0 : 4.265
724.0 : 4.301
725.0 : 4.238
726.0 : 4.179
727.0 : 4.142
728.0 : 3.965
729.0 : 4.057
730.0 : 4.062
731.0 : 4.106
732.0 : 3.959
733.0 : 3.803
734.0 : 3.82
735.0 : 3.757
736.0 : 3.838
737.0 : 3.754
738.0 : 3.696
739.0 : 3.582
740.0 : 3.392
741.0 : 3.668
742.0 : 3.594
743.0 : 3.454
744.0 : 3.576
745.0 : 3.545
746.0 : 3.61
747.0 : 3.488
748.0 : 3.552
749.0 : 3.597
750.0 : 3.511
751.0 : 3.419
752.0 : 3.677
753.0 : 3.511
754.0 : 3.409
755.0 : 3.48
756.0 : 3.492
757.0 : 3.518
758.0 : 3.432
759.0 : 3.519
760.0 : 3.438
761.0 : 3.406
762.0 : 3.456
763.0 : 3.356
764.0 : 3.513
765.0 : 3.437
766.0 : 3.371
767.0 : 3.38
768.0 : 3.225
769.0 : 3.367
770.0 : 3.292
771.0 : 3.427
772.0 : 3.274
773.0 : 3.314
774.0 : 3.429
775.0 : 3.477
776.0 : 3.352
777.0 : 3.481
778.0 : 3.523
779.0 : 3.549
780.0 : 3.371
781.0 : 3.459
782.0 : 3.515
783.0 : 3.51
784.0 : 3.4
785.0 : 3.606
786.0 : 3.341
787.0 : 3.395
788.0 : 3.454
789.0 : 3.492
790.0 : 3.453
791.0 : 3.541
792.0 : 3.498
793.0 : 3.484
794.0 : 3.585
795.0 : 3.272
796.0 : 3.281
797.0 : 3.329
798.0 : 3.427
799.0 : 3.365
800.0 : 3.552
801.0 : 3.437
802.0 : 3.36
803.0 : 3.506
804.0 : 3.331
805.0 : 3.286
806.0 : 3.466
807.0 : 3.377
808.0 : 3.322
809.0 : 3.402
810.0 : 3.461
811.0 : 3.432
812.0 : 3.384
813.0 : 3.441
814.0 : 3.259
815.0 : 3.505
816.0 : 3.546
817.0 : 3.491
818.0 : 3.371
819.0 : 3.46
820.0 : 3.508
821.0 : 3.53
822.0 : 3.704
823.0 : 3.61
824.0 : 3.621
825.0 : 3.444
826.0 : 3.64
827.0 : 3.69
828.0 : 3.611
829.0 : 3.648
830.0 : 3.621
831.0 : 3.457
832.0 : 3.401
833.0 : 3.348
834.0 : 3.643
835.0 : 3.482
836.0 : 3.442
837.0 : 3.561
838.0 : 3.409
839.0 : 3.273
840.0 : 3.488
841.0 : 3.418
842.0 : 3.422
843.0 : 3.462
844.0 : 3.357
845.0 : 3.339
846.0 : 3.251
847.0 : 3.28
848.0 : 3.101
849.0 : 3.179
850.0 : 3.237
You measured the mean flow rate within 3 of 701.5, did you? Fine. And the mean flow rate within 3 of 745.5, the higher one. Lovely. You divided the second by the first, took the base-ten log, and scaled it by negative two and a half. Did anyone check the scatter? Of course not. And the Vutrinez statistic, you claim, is 0.14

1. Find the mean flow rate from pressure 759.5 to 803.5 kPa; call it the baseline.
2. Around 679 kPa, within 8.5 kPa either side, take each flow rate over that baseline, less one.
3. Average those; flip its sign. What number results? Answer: -0.051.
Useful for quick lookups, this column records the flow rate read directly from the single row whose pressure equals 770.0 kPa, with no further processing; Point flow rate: 3.292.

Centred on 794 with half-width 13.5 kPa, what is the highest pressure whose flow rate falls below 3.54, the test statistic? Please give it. 807.0 kPa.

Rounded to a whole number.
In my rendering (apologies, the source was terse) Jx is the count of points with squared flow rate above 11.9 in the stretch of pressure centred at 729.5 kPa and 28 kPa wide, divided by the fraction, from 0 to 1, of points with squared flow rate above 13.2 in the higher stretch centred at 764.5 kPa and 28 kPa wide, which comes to 756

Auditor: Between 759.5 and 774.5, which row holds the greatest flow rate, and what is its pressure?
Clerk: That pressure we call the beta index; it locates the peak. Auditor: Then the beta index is 764.0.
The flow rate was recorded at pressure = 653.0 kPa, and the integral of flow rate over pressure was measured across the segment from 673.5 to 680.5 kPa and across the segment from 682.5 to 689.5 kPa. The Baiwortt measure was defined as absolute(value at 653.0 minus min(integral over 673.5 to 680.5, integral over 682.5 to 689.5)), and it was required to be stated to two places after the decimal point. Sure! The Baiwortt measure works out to 21.13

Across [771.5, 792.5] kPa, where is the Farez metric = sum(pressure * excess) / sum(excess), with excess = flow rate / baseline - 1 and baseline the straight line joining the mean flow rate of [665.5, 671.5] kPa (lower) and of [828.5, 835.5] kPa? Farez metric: 779.9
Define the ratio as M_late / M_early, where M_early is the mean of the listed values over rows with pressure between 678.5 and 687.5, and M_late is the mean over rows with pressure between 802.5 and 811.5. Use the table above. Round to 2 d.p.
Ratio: 0.94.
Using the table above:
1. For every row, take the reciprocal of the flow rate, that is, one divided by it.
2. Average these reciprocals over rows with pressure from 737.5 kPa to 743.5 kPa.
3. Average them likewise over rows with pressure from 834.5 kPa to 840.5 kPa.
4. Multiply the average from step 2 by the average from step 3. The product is 0.0816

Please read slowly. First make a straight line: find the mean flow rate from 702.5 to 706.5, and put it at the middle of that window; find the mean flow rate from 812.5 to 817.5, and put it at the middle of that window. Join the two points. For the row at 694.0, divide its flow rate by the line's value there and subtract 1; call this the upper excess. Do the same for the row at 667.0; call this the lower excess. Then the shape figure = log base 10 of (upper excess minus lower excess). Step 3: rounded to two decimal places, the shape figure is -1.34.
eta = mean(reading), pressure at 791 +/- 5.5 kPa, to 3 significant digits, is 3.44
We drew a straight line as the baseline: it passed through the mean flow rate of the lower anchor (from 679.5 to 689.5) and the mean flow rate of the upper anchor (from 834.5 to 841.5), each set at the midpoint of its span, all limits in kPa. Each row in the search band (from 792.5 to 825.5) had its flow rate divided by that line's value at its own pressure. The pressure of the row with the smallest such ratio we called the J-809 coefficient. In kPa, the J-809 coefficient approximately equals 795.0 kPa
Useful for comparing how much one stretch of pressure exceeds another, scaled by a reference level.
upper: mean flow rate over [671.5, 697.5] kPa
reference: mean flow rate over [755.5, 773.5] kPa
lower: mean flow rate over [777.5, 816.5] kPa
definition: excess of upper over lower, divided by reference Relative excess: 0.057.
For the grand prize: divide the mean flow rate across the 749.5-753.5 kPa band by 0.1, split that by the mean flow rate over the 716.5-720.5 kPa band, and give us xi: 8.2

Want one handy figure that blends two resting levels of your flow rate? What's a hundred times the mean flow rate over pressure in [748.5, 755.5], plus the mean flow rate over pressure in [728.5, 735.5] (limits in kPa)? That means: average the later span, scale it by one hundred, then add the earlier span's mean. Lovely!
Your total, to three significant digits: 355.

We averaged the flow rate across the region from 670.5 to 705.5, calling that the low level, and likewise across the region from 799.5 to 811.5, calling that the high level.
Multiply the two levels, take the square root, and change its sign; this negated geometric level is -3.56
